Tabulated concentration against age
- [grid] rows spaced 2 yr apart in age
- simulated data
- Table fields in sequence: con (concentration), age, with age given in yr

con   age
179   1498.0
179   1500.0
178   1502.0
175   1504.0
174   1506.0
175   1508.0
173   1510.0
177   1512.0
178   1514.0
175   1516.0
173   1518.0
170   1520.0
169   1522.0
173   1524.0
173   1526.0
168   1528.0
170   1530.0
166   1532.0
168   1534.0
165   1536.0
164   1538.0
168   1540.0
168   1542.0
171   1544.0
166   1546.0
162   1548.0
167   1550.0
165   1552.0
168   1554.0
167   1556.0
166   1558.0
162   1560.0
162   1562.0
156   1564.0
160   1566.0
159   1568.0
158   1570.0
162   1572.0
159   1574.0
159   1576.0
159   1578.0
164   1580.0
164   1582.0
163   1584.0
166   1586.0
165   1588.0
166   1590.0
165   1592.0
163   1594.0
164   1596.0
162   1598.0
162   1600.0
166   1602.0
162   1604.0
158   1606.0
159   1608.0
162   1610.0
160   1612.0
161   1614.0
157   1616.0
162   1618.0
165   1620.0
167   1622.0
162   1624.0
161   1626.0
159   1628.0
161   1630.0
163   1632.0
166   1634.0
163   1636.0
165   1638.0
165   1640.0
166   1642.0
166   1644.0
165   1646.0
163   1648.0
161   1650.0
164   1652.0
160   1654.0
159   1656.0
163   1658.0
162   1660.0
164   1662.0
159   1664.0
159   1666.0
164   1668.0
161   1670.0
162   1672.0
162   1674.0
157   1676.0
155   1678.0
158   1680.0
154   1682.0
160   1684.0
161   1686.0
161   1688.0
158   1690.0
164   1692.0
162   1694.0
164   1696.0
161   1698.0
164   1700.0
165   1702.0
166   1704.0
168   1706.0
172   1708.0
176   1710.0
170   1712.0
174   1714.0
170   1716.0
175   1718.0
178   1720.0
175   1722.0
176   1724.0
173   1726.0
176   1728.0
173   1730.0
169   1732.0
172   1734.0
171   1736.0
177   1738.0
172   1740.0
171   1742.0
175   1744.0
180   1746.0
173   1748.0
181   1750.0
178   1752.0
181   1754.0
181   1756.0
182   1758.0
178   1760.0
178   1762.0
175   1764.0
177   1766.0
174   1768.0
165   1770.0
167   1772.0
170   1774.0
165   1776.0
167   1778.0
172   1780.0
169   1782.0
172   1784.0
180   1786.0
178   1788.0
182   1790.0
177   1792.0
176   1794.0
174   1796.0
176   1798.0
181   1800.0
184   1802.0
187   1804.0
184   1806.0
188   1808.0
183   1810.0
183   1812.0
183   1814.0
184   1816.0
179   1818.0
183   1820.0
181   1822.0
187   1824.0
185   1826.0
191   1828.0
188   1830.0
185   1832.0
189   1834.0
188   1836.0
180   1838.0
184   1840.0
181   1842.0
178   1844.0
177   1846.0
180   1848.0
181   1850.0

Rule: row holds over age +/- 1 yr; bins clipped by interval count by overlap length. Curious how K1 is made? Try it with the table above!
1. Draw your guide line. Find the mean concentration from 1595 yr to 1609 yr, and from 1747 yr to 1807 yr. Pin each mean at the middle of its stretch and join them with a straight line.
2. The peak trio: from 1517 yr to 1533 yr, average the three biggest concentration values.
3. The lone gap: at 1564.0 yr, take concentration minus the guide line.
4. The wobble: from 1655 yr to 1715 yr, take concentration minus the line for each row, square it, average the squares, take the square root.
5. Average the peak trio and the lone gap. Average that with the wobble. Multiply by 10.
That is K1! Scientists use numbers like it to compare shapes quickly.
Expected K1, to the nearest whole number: 462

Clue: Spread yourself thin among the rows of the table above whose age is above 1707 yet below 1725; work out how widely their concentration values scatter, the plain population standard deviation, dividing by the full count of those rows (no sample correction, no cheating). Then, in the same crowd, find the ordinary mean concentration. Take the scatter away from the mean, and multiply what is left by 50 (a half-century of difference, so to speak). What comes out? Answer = 8569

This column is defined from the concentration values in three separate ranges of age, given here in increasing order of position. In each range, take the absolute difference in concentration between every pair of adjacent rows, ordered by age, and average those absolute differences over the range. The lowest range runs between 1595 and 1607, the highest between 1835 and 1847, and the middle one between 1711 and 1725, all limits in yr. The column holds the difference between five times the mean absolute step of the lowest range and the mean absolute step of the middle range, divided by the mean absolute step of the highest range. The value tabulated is 2.8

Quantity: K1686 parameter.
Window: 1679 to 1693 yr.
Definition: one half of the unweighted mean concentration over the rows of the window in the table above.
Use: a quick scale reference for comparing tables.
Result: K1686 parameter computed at 80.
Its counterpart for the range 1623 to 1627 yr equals 81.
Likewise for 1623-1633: 81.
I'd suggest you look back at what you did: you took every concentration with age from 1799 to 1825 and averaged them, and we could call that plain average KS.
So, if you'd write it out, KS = 184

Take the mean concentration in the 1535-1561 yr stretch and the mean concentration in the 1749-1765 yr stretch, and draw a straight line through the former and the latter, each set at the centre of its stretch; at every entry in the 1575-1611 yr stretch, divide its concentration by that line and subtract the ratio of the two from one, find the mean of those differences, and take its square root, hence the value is 0.191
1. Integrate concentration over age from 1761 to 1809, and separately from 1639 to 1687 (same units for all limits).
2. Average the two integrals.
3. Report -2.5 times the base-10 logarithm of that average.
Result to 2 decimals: -9.77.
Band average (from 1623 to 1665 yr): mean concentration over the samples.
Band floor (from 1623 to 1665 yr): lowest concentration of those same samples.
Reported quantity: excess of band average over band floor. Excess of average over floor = 3.7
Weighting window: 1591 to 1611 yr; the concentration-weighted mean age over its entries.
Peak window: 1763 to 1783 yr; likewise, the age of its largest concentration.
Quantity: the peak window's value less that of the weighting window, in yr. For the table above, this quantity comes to 165.0 yr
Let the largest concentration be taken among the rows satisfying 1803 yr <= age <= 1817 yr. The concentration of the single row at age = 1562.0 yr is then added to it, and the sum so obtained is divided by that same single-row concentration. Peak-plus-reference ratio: 2.160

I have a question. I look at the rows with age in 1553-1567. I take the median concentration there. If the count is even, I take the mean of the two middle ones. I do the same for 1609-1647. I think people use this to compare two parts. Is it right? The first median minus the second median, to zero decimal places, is -1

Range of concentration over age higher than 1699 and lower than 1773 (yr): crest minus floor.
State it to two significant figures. 18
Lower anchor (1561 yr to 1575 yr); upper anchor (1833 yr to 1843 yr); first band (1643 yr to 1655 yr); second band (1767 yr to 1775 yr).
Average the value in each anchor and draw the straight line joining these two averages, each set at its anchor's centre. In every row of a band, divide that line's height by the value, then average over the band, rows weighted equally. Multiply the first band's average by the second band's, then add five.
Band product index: 6.08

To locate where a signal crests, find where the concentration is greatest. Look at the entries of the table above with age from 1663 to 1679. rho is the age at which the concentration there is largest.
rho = 1668.0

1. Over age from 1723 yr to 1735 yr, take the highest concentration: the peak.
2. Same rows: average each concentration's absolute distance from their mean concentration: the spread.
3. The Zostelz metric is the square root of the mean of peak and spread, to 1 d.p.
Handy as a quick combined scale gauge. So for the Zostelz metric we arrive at 9.4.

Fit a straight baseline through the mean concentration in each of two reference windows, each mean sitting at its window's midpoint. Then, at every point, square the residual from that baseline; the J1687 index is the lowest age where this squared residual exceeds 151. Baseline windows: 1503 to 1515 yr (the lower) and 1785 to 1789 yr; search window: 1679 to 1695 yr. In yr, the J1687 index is 1680.0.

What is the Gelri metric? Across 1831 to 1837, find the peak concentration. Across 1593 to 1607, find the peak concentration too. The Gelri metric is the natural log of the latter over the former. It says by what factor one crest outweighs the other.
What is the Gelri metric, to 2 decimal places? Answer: -0.13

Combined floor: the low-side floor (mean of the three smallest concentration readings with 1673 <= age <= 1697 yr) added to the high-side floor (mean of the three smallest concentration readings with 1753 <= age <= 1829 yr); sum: 321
